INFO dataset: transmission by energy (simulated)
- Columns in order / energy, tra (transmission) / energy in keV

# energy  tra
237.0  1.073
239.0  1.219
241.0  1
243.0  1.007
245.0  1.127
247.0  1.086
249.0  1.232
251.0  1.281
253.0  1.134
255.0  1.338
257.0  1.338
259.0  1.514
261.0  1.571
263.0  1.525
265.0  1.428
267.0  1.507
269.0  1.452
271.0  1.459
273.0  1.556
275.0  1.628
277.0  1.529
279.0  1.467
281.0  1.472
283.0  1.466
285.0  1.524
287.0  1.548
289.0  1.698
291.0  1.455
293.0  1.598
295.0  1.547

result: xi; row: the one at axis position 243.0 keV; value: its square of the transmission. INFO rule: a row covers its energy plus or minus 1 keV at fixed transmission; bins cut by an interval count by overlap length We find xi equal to 1.0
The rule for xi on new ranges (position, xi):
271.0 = 2.1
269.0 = 2.1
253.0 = 1.3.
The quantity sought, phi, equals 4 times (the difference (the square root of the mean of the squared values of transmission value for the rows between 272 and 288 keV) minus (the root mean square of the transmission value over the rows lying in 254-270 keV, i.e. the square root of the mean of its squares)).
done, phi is 0.3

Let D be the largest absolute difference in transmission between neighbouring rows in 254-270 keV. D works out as 0.18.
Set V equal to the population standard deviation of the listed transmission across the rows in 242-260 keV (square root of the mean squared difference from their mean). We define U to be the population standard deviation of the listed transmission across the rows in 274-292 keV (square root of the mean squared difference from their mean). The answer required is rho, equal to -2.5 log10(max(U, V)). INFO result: 2.08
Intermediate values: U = 0.0783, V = 0.15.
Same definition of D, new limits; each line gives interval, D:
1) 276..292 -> 0.24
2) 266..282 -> 0.10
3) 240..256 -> 0.20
